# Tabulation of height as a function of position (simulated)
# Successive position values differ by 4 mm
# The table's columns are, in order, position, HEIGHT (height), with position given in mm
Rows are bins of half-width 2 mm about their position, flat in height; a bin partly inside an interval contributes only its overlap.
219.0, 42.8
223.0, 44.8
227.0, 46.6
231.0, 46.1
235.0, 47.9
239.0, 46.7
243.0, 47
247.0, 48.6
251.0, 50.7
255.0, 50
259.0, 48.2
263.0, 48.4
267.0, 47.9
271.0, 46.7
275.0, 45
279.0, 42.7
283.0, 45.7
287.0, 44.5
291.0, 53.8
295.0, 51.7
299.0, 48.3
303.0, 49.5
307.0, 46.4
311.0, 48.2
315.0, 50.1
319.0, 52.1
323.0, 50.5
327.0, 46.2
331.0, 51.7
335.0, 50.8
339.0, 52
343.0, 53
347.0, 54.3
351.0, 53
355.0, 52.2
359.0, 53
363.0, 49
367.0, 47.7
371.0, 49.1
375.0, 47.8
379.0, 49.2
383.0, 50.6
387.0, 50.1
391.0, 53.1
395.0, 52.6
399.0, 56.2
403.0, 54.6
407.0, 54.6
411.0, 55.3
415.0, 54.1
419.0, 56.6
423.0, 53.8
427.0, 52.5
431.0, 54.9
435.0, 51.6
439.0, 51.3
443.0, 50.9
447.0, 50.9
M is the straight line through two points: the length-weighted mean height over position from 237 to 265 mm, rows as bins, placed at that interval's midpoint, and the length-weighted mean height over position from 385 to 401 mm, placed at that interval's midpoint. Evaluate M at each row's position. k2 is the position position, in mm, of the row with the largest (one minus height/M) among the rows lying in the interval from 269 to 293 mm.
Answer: 279.0 mm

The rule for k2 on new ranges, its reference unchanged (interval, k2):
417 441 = 439.0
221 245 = 223.0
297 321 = 307.0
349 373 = 367.0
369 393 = 375.0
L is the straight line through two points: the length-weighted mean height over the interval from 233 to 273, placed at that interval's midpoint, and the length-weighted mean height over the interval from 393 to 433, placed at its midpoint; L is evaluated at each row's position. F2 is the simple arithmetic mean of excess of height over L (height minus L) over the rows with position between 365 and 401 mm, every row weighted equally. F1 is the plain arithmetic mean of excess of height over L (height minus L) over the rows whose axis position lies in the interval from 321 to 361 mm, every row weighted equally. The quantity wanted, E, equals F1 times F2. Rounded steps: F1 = 0.0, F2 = -2.63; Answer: 0.0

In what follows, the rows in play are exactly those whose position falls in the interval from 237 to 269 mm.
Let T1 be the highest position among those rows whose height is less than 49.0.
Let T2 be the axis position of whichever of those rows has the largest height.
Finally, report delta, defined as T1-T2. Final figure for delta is 16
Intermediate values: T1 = 267.0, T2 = 251.0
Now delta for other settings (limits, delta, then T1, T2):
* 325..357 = -20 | 327.0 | 347.0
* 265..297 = -4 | 287.0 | 291.0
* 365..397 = -16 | 375.0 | 391.0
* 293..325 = -8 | 311.0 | 319.0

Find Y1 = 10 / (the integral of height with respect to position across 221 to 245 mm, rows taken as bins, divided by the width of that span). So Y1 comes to 0.215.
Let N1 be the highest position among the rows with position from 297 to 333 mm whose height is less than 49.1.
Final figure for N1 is 327.0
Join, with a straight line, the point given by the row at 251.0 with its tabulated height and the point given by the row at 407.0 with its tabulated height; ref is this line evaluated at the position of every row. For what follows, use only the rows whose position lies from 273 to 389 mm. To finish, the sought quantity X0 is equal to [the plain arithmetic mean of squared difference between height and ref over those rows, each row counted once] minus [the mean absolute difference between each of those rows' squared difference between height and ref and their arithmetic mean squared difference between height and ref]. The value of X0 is 2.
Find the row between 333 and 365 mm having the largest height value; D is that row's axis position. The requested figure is 347.0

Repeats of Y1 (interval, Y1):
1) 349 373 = 0.197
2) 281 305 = 0.204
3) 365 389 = 0.204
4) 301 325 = 0.202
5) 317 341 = 0.198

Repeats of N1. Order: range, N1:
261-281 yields 279.0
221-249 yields 247.0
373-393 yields 375.0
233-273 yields 271.0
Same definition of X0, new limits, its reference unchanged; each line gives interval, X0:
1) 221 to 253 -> 5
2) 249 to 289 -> 4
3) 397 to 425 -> 0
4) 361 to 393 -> 12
